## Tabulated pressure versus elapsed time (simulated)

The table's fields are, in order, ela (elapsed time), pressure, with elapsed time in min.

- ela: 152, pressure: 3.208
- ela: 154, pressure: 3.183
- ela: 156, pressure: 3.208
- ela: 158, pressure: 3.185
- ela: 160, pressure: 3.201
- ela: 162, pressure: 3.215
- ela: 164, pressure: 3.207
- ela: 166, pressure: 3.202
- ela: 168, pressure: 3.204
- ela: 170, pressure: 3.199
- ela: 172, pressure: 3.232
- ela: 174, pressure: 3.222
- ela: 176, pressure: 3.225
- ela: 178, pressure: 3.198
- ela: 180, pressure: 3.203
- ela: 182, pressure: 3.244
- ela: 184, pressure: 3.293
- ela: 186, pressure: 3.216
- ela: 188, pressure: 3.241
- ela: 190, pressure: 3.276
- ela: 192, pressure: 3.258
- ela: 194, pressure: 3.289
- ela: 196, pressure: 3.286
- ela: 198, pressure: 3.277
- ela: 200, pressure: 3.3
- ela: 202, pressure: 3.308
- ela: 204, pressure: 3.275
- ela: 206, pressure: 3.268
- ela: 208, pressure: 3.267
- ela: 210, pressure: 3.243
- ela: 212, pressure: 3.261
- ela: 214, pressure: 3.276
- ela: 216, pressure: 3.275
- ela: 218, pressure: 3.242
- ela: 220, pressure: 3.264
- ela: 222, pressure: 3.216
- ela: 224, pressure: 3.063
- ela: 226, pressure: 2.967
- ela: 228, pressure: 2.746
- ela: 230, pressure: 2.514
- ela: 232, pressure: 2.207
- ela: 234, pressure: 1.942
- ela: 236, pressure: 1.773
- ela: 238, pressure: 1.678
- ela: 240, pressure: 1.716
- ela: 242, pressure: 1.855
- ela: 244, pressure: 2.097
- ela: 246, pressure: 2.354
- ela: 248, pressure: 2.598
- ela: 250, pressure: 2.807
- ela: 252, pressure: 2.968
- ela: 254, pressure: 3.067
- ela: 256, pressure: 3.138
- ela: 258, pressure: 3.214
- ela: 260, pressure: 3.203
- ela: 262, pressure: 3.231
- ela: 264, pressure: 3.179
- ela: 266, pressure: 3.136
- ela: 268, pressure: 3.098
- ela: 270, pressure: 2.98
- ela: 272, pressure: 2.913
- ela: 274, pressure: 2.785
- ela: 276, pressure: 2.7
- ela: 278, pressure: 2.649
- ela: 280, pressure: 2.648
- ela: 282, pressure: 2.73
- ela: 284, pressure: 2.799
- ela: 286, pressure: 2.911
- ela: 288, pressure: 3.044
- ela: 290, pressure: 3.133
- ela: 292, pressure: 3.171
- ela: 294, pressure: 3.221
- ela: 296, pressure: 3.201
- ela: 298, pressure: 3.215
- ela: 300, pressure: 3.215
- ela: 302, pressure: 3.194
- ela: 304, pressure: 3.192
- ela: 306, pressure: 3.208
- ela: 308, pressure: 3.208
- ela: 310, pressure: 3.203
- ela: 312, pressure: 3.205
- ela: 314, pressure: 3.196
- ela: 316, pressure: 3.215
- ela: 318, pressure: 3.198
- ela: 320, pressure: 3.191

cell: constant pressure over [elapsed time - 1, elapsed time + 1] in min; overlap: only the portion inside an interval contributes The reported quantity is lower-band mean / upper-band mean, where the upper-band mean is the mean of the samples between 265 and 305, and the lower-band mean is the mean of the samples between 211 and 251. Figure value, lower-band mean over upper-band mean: 0.87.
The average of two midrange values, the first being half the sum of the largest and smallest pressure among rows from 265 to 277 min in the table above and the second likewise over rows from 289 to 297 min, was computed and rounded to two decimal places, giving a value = 3.05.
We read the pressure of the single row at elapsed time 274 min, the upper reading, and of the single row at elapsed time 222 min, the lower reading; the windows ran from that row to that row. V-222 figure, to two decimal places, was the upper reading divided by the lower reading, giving 0.87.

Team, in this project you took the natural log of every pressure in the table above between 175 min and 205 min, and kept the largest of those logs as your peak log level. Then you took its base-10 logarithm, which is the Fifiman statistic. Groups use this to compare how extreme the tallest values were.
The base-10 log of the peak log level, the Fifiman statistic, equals 0.078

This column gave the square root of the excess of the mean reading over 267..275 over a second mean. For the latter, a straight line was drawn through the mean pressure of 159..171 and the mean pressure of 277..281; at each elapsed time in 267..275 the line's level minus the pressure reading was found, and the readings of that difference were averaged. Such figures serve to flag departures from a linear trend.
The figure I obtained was 1.79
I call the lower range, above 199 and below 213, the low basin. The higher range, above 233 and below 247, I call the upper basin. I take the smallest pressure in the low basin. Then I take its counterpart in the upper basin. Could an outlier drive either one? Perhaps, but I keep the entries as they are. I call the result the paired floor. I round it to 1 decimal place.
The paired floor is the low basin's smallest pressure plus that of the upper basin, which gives 4.9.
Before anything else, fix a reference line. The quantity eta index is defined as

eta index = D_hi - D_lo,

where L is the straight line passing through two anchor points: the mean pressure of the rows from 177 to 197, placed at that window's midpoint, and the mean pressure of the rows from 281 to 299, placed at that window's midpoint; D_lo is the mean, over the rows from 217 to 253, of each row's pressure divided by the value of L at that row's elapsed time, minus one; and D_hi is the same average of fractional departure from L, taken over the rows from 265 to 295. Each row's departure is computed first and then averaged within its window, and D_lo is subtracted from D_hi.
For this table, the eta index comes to 0.16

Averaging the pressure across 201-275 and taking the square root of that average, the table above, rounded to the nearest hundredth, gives 1.69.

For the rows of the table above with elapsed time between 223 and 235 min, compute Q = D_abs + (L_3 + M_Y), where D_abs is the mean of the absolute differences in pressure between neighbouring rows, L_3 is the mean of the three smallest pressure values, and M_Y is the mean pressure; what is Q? 5.0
